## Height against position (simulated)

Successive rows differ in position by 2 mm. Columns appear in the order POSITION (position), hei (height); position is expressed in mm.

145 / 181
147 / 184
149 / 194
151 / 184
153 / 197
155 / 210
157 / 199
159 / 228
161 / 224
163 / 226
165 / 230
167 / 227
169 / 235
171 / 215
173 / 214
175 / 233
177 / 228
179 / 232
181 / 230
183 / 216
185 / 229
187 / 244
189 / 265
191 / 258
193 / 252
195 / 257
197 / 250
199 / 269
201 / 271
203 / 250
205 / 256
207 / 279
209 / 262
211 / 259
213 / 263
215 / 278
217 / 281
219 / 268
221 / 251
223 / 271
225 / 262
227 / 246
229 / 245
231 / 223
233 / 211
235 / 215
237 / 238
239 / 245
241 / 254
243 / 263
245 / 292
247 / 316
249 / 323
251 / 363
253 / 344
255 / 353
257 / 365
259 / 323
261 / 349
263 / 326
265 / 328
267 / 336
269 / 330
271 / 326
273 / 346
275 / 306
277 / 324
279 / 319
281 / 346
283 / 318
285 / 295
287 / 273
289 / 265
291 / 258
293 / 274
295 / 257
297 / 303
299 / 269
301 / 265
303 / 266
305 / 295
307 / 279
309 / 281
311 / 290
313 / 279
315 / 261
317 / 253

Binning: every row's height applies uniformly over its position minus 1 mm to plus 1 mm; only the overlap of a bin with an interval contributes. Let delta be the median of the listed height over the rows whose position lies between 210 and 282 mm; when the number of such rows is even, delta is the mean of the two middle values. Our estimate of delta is 299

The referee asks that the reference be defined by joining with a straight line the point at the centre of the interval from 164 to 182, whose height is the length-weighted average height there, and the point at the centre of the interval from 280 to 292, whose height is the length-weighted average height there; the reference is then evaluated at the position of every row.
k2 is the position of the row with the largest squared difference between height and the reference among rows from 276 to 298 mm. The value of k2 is 281 mm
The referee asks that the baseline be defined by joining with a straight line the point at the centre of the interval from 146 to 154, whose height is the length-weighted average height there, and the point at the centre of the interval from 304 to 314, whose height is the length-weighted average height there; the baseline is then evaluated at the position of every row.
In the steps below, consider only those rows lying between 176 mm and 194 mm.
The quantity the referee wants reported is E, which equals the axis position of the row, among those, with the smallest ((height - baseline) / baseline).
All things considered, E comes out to 183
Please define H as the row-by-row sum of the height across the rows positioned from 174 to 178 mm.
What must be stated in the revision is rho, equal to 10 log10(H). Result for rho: 26.6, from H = 461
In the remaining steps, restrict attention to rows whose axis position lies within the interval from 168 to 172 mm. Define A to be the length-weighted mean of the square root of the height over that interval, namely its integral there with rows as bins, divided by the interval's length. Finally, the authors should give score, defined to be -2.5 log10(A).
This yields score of -2.94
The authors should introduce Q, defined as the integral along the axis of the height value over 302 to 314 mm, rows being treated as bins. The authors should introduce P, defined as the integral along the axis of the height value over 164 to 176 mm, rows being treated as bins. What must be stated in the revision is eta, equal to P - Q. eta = -672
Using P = 2708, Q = 3380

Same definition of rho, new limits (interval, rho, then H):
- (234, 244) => 30.8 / 1215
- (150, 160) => 30.1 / 1018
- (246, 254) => 31.3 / 1346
